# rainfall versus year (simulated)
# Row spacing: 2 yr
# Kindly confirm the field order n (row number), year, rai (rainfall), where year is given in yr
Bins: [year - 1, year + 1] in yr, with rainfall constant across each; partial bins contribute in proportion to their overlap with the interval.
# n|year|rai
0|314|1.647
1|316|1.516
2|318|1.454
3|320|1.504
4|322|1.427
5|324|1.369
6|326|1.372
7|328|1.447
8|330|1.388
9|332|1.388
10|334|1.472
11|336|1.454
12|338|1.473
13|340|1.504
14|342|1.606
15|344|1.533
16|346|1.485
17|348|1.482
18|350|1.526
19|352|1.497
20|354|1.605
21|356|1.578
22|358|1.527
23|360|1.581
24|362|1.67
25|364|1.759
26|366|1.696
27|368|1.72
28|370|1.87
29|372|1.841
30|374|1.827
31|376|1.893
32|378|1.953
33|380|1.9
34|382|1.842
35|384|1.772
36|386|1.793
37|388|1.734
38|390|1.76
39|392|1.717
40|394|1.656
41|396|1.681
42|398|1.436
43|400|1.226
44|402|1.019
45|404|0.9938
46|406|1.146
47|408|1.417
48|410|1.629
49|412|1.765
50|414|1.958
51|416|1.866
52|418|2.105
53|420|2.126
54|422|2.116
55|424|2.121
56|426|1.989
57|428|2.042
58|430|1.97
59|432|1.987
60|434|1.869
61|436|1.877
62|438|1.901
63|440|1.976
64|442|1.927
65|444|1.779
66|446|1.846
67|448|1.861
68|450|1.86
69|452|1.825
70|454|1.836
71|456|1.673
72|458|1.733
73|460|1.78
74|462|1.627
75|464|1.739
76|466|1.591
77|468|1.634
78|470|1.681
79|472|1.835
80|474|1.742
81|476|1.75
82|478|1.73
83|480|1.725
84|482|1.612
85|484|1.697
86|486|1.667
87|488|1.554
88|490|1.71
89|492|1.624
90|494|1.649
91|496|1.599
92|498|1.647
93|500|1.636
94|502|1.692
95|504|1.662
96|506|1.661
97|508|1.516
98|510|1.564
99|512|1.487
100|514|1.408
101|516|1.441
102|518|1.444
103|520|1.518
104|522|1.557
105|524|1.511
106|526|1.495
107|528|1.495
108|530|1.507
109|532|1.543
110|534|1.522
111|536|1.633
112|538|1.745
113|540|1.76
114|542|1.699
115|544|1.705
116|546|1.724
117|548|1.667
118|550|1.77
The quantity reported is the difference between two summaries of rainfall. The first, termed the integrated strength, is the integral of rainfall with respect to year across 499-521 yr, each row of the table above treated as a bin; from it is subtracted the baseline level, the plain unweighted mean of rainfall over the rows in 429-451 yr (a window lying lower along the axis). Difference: 32.2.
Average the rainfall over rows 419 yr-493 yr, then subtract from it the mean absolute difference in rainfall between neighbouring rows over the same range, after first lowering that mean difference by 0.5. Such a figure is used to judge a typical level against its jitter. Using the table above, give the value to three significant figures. 2.24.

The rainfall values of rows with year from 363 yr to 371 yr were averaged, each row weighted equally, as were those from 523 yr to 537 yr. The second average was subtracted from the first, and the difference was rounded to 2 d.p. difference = 0.23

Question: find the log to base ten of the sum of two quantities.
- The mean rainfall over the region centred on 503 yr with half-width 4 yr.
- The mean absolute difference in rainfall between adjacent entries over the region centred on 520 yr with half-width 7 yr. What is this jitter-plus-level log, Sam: 0.230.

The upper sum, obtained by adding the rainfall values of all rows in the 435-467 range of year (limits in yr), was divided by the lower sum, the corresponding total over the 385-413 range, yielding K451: 1.4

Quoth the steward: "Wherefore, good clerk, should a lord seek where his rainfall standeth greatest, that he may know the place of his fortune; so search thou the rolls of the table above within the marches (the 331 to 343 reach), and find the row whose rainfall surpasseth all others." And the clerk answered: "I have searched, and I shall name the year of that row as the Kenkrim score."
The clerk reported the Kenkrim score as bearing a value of 342 yr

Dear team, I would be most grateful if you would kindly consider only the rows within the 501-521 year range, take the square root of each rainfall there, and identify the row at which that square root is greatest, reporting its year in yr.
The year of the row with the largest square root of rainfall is 502 yr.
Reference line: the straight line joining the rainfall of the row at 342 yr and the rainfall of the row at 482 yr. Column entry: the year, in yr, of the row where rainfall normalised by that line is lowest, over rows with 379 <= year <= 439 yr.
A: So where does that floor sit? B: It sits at 404 yr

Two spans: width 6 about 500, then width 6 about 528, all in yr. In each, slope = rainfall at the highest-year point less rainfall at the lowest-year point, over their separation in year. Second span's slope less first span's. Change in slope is -0.01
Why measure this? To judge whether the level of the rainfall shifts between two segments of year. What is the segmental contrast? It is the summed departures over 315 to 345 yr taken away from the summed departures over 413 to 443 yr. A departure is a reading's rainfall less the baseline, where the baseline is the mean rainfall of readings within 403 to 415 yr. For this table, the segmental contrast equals 7.9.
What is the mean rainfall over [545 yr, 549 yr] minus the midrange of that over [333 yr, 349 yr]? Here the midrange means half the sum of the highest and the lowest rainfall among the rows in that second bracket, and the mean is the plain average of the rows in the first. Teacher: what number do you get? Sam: 0.17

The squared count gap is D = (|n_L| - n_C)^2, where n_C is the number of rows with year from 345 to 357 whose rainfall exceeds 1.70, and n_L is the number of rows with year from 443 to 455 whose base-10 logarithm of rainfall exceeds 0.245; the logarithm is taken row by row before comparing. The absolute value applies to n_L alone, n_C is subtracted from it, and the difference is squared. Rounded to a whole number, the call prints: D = 36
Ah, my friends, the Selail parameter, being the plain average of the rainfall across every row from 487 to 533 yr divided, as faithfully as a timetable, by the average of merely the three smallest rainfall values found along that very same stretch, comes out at 1.09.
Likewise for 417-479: 1.15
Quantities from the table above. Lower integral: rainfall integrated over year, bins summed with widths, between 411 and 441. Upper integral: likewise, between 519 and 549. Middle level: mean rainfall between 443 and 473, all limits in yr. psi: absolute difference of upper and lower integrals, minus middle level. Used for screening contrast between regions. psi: 9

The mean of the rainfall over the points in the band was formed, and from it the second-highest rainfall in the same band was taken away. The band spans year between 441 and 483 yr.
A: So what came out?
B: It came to -0.11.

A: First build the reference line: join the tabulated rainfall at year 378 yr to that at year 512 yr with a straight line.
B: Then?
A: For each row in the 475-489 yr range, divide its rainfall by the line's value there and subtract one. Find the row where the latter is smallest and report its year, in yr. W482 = 488 yr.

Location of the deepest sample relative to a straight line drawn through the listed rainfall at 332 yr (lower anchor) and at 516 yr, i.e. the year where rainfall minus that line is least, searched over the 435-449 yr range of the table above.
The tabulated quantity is 444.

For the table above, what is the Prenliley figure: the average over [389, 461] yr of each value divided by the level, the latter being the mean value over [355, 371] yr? 1.05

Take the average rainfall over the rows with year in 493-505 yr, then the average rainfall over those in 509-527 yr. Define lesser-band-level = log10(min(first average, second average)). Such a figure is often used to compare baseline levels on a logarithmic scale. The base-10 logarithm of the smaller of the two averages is 0.174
